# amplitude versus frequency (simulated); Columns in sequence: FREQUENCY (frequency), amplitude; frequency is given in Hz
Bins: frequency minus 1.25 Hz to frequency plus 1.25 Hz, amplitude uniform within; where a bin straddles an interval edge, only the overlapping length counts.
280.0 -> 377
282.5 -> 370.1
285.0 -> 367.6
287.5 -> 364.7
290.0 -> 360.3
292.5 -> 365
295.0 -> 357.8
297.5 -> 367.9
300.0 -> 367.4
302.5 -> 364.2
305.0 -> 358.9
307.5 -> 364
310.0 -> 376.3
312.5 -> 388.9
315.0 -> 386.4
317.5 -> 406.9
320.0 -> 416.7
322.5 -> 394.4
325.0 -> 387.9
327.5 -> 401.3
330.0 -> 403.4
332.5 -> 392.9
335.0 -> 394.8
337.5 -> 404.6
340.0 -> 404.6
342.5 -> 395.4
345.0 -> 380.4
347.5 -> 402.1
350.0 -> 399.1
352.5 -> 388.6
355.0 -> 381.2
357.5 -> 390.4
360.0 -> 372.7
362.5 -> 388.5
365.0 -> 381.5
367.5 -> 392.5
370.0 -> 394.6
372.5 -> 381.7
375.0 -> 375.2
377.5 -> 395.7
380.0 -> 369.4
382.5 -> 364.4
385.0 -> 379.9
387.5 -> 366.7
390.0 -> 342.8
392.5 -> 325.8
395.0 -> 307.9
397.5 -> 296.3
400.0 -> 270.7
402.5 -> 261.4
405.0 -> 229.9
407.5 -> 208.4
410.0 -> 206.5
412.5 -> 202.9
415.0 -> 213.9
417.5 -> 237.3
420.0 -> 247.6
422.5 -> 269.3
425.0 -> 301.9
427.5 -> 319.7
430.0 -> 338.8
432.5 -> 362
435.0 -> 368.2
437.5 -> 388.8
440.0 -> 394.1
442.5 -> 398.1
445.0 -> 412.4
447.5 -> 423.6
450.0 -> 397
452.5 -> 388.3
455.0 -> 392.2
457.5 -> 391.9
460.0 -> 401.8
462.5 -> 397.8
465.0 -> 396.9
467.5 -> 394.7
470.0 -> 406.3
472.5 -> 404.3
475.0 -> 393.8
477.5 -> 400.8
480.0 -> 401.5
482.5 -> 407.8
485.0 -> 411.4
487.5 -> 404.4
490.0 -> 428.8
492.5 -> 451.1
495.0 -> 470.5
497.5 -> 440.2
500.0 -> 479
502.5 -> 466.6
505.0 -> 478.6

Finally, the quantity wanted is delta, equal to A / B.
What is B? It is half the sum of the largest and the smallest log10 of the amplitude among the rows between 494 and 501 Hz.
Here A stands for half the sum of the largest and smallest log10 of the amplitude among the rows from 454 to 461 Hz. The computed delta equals 0.98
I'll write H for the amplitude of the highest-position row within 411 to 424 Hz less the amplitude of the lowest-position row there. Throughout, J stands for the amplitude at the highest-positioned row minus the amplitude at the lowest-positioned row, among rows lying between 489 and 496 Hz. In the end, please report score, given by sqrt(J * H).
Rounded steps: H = 66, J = 42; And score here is 53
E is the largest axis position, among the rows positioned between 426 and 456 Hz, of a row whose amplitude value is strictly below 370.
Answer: 435.0 Hz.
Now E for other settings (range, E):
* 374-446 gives 435.0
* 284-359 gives 307.5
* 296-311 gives 307.5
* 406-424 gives 422.5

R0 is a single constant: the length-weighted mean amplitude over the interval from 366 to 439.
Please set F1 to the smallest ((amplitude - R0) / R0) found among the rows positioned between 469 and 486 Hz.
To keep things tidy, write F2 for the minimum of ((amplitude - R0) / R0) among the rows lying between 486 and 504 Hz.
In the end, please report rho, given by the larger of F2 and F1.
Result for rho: 0.284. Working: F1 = 0.250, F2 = 0.28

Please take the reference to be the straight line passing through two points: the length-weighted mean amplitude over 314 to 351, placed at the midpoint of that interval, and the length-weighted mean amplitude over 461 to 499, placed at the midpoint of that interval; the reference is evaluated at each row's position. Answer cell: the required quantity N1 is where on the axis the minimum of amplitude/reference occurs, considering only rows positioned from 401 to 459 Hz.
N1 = 412.5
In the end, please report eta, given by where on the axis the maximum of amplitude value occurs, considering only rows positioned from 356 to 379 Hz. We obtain 377.5 Hz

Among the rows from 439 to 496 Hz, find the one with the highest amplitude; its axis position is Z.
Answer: 495.0 Hz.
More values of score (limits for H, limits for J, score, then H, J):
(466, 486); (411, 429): 44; 17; 117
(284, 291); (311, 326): 3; -7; -1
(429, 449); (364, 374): 4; 85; 0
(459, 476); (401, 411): 21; -8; -55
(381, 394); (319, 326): 33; -39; -29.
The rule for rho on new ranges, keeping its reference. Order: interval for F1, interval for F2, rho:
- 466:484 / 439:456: 0.250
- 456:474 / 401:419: 0.244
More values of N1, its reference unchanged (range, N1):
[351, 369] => 360.0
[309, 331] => 310.0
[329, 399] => 397.5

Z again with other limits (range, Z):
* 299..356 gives 320.0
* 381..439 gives 437.5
